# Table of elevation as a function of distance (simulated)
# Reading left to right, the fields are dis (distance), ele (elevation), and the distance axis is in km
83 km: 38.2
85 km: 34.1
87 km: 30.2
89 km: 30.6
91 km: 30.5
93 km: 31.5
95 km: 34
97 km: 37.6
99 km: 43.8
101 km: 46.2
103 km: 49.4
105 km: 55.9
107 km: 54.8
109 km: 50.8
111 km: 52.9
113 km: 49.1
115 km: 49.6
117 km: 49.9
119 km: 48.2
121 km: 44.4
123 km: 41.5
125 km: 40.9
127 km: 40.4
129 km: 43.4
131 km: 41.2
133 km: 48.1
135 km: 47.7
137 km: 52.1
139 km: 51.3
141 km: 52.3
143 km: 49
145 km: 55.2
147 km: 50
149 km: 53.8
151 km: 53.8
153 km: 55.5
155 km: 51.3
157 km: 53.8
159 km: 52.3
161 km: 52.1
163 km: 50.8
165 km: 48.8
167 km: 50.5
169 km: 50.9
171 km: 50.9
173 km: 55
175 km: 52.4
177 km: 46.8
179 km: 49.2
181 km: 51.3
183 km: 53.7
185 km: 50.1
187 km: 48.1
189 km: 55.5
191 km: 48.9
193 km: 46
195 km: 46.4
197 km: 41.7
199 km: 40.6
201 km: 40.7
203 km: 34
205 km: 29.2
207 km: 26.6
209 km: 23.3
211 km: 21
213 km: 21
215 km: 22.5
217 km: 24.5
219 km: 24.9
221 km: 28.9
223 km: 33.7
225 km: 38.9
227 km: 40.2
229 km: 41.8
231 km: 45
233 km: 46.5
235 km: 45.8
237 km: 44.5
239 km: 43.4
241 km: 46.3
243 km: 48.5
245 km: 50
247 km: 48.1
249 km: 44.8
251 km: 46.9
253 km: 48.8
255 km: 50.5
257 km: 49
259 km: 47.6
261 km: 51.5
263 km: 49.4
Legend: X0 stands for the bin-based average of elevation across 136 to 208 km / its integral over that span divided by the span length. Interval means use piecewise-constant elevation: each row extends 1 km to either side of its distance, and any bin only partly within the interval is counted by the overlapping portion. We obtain 48.6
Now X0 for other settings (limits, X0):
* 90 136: 44.9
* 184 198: 48.1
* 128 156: 50.3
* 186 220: 35.0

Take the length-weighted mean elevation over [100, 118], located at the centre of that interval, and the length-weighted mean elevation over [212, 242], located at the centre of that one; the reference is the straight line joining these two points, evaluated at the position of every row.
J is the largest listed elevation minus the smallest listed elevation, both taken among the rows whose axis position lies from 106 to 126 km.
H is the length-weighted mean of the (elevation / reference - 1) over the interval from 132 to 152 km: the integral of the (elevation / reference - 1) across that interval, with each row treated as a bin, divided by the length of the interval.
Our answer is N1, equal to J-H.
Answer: 14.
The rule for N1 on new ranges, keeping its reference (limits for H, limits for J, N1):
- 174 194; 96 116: 18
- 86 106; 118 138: 12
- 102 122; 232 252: 7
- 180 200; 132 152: 7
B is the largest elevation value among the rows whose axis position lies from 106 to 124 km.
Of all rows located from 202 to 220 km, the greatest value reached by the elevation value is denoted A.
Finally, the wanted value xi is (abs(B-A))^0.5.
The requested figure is 4.6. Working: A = 34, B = 54.8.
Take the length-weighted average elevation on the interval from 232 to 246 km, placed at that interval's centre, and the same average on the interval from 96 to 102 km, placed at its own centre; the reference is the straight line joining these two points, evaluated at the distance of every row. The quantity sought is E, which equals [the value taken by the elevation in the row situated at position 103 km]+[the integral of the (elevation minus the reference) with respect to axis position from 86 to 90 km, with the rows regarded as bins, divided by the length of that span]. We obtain 38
